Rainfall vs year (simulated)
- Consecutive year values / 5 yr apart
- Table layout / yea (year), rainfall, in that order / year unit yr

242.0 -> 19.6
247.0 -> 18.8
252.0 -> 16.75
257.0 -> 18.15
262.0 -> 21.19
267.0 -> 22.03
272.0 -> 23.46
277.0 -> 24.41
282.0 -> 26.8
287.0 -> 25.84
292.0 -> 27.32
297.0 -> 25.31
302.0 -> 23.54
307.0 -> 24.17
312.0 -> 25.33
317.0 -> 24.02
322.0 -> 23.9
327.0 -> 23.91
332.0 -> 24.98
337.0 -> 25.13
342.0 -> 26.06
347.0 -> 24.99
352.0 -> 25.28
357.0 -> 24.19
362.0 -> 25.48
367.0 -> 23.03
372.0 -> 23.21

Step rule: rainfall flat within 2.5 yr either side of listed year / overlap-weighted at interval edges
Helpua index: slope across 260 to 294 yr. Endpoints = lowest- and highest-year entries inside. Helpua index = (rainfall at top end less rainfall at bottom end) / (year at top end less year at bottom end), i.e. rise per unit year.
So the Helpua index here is 0.20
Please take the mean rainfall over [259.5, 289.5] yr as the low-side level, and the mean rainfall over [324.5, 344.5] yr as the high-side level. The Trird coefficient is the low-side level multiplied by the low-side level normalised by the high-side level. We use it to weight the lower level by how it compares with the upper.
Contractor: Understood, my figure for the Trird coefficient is 23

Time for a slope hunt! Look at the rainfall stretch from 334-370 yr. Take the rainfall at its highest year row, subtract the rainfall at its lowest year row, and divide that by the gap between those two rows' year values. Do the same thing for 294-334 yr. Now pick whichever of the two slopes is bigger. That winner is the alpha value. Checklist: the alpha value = 0.0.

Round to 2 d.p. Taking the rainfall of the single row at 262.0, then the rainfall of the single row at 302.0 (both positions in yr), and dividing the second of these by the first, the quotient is 1.11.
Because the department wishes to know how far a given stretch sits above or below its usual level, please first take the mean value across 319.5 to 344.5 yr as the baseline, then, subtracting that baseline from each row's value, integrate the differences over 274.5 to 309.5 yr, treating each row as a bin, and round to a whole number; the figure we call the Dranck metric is 19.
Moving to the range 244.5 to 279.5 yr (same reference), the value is -144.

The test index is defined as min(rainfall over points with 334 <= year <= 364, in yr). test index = 24.19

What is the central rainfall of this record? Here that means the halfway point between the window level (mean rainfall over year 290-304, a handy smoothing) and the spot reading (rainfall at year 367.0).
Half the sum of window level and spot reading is 24.2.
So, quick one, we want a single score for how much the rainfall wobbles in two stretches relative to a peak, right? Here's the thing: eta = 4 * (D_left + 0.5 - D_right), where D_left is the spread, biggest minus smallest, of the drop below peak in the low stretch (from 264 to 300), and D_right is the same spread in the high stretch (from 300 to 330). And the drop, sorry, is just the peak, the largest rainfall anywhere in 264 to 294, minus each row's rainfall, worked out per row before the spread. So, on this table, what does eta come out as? 16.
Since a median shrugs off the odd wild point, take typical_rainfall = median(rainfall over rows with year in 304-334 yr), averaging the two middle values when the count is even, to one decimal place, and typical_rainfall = 24.1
